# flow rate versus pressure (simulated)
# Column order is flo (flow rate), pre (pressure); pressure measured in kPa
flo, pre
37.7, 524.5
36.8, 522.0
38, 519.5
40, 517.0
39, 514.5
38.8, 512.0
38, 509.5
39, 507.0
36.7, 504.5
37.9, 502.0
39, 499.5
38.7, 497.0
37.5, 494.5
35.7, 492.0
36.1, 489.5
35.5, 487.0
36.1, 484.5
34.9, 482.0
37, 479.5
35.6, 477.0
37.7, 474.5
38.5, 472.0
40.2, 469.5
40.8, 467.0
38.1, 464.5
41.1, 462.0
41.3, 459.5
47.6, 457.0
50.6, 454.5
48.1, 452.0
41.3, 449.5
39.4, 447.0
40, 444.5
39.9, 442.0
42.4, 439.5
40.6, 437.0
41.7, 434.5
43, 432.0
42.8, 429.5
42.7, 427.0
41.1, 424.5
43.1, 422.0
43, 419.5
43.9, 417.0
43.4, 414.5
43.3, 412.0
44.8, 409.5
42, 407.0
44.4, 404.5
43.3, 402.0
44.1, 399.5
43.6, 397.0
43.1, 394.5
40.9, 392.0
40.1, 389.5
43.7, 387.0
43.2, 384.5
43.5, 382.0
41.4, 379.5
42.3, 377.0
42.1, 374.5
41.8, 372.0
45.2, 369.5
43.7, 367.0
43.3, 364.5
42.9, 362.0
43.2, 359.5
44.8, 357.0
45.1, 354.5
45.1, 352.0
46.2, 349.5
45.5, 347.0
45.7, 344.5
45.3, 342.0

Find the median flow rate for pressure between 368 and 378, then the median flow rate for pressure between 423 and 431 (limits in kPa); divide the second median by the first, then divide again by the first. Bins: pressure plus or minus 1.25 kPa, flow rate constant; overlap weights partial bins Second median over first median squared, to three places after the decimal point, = 0.024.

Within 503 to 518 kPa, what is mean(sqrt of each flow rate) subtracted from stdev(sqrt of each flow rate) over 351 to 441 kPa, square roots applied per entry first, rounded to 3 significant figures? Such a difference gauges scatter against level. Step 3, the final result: -6.11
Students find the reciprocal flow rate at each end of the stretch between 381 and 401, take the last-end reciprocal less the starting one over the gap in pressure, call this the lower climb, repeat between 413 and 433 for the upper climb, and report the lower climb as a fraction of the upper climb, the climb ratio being -1.5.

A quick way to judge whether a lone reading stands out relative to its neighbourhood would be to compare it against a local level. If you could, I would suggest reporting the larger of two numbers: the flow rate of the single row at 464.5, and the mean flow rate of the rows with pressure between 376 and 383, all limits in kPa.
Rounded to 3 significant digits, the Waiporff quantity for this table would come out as 42.4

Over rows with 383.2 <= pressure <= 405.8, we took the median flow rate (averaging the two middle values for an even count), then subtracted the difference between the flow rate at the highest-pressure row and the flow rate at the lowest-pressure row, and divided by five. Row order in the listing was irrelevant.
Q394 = 8.42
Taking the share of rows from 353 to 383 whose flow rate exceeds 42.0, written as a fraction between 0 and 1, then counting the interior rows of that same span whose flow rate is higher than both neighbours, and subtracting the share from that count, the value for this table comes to 1.2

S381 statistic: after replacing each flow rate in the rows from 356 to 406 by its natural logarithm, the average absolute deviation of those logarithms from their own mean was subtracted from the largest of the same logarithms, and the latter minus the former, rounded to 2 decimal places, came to 3.79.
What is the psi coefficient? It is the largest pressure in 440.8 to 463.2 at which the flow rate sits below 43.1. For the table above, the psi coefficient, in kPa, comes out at 462.0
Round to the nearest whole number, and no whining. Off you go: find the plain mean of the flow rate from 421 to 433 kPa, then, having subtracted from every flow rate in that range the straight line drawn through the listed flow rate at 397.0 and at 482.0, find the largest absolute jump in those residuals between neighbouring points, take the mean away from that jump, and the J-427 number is -41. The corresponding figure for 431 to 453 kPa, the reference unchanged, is -35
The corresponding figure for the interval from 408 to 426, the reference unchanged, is -41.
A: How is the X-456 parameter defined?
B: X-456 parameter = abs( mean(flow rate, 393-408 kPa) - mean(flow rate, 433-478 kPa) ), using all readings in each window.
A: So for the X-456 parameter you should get 2.0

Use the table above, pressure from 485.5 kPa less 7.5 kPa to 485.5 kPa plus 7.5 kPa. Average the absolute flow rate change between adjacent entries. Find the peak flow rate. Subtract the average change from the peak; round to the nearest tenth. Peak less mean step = 36.0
